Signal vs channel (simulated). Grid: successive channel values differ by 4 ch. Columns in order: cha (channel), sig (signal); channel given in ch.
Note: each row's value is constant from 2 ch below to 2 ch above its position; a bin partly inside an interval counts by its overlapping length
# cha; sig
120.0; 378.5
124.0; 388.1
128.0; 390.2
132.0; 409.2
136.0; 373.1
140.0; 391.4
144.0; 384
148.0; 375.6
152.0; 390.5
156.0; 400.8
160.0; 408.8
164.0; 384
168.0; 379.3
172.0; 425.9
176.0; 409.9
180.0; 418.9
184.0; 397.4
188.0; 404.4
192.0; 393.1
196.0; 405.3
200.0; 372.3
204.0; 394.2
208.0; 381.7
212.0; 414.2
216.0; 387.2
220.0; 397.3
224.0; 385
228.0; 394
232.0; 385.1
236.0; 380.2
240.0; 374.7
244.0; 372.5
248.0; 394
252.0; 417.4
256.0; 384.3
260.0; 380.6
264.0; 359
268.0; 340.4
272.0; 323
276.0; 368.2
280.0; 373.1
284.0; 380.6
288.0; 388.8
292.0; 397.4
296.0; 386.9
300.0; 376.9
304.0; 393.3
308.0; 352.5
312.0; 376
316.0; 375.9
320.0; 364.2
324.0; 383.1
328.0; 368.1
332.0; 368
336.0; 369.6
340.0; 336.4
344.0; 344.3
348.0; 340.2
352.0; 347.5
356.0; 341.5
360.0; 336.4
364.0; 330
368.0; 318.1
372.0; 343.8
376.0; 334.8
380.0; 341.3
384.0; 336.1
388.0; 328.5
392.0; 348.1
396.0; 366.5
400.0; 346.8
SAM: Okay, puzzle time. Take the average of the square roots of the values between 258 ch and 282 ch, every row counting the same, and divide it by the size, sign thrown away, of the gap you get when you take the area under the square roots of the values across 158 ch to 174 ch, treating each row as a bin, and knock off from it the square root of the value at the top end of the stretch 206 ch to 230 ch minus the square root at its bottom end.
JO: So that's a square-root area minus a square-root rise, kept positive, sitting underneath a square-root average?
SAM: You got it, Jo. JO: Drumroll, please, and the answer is 0.059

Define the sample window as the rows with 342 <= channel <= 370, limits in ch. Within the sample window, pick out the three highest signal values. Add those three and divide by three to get 344.4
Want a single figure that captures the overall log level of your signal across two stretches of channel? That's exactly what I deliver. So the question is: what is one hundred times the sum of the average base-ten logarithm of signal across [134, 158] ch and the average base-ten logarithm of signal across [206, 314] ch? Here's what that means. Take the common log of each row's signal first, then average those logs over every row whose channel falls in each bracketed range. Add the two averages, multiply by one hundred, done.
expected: 517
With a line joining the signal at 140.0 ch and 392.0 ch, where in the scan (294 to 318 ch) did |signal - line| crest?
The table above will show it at 304.0 ch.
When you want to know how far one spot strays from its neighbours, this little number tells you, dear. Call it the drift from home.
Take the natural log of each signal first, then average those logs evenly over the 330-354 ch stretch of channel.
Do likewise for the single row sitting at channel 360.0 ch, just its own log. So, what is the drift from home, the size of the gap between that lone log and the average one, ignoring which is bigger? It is 0.042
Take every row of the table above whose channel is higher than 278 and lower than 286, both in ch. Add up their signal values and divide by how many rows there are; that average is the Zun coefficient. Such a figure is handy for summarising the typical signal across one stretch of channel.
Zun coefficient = 377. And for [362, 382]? 334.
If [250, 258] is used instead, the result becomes 401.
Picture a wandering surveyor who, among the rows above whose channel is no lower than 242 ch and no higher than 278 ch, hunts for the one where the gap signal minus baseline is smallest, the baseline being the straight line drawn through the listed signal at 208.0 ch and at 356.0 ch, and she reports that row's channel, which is 272.0 ch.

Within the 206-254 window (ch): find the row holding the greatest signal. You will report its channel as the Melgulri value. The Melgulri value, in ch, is 252.0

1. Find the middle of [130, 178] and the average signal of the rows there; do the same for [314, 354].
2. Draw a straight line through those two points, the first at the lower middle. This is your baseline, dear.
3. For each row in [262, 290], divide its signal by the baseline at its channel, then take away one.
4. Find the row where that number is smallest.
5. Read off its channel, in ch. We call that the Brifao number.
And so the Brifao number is 272.0 ch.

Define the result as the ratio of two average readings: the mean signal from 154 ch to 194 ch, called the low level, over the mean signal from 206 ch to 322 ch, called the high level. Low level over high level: 1.06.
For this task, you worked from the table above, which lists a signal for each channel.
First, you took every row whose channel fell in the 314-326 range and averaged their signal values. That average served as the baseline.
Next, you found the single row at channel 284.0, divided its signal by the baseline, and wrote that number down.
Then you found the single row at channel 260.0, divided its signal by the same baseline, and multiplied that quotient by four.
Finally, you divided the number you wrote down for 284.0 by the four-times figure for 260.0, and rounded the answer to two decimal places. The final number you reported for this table 0.25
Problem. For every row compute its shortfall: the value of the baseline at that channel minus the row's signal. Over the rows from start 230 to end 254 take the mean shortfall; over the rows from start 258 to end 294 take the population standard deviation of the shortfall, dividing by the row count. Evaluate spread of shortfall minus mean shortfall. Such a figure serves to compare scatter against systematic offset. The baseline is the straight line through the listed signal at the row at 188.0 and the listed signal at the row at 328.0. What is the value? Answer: 21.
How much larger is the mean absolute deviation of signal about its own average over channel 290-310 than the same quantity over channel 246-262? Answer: 2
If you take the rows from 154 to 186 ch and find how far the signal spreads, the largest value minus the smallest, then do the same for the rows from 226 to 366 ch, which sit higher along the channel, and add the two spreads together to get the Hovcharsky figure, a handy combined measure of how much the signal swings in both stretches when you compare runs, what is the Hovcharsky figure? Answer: 141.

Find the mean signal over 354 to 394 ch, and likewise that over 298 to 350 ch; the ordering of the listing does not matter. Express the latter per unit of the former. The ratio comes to 1.09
